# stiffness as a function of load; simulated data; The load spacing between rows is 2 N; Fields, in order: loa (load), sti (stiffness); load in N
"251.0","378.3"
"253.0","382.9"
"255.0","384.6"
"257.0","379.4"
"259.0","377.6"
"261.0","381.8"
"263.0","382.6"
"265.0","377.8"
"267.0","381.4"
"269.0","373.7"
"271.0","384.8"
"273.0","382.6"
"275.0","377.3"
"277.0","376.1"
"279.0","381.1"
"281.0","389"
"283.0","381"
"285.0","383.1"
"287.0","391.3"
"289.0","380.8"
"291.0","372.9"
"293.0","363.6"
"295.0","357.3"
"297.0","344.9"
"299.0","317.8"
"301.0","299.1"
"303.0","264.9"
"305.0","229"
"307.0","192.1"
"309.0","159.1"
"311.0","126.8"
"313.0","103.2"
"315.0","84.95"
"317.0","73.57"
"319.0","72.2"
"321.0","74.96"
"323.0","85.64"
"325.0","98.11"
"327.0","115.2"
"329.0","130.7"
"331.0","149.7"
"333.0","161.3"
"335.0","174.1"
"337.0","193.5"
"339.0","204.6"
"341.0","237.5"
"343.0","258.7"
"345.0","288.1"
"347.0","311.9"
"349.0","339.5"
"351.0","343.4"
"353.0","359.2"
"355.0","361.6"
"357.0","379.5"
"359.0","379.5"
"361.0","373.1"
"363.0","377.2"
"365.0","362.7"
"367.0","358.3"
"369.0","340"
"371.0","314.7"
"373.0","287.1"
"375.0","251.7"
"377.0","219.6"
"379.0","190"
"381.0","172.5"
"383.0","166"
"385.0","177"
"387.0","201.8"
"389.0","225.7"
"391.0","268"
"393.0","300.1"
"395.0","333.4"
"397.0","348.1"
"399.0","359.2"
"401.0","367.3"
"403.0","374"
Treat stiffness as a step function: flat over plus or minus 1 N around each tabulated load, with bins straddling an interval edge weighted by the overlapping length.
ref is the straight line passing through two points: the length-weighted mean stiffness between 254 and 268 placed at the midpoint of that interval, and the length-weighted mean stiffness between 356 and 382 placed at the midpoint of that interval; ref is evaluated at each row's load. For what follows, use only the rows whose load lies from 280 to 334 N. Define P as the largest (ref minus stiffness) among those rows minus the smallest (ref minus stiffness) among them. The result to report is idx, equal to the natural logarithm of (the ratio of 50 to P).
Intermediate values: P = 298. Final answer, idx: -1.78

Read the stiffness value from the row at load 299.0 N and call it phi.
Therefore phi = 317.8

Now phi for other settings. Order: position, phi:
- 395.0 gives 333.4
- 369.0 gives 340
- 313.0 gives 103.2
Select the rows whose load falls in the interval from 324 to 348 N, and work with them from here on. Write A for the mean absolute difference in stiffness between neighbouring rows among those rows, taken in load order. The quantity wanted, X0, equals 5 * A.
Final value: 97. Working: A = 19.4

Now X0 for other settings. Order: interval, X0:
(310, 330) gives 63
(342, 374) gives 74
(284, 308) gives 94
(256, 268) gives 15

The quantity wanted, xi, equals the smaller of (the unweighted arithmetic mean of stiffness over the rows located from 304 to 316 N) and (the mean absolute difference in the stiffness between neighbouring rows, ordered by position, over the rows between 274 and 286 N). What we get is 5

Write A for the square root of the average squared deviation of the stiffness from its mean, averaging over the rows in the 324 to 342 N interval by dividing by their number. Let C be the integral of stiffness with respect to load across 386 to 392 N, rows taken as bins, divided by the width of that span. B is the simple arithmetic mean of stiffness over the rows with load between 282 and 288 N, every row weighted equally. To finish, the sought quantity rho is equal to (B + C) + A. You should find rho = 659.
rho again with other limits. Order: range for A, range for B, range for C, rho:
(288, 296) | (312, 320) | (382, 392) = 300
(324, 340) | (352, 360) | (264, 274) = 785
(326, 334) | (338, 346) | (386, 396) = 531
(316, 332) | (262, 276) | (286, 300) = 769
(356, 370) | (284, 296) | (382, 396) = 627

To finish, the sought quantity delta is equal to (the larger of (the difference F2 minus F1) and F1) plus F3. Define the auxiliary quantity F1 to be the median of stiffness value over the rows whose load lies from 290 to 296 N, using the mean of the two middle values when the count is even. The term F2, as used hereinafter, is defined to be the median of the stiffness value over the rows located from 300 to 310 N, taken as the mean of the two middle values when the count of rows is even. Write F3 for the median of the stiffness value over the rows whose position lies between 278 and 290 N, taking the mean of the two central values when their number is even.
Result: 746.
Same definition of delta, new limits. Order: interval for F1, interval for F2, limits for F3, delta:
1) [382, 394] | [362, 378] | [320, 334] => 329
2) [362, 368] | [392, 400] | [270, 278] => 743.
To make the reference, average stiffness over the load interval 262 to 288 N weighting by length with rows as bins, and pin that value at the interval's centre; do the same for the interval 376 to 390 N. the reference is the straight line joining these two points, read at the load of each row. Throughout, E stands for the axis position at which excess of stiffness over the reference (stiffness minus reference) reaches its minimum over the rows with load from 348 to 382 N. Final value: 381.0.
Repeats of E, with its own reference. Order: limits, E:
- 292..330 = 317.0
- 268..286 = 269.0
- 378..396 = 383.0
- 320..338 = 321.0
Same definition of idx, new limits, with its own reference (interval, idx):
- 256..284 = 0.65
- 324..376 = -1.81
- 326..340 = -0.67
